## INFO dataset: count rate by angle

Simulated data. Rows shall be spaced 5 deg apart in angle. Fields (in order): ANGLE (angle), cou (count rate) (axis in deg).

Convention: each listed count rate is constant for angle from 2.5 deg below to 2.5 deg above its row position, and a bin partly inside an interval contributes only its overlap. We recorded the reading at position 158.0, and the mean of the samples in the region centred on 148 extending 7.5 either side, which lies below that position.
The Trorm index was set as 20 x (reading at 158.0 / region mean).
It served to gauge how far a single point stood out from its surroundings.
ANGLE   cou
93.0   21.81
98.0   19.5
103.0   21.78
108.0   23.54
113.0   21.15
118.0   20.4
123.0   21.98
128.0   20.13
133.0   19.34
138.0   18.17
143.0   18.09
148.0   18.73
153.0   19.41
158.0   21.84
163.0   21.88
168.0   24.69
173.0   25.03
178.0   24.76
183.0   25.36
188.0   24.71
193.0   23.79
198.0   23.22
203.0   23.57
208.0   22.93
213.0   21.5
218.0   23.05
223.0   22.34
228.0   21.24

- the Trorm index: 23.3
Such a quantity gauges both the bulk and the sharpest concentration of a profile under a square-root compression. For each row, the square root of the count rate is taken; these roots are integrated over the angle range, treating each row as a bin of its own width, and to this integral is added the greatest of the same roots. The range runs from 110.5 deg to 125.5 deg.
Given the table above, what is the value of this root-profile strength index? 74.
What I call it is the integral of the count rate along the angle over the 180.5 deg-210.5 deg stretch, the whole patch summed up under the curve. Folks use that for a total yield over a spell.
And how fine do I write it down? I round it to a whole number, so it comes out 718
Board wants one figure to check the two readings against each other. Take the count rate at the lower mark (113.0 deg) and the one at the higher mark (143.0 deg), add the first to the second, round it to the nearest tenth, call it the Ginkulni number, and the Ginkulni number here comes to 39.2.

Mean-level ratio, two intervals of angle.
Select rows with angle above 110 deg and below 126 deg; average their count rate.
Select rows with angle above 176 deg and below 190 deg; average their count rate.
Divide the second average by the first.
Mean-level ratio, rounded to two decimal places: 1.18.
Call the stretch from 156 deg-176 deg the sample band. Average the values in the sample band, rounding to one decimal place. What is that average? 23.4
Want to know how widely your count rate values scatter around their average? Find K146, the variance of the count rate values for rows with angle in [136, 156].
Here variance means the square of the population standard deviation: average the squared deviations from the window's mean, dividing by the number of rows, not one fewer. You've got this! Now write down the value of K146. 0.28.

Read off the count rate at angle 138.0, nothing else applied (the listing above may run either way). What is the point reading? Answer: 18.17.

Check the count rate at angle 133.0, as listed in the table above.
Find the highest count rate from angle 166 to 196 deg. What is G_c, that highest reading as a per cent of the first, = 131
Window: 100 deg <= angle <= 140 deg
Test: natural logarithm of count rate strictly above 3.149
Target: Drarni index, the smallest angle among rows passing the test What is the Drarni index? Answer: 108.0 deg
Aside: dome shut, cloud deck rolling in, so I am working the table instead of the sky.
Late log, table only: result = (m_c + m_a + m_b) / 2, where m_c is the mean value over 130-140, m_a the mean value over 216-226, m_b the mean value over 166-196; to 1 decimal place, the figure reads 33.1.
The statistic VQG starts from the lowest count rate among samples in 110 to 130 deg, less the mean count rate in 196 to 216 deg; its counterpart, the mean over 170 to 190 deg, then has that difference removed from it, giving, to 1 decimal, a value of 27.6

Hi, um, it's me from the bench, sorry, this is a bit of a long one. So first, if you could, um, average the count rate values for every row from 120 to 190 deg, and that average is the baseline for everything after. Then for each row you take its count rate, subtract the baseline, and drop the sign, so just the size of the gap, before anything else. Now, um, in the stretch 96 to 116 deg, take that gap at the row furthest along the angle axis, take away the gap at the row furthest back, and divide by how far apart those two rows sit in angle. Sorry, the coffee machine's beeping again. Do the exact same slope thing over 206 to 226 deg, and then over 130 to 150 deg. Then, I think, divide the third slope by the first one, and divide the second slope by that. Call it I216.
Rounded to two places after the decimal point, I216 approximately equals 0.11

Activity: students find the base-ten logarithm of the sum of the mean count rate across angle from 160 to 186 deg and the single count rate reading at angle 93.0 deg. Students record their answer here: 1.66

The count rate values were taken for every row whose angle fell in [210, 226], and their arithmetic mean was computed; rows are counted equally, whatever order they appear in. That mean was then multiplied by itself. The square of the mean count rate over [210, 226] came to 497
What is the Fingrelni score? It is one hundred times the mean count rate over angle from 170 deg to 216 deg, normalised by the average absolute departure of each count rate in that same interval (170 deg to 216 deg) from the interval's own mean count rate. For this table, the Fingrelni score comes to 2463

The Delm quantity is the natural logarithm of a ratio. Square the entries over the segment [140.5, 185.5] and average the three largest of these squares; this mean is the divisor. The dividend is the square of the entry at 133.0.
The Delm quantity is -0.5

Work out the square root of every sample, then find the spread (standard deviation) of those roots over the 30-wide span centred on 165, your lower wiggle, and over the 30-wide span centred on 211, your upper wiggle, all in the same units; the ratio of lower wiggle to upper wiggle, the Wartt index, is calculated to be 3.1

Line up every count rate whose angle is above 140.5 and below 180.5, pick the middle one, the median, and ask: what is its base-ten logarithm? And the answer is 1.34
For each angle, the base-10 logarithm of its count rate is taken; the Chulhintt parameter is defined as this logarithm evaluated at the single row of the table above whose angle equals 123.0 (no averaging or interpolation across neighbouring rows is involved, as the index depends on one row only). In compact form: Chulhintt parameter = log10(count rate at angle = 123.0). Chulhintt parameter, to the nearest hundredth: 1.34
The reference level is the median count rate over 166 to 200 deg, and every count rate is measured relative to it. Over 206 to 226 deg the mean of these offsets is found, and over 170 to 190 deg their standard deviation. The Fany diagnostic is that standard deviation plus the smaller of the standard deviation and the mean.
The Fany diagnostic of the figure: -2.0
